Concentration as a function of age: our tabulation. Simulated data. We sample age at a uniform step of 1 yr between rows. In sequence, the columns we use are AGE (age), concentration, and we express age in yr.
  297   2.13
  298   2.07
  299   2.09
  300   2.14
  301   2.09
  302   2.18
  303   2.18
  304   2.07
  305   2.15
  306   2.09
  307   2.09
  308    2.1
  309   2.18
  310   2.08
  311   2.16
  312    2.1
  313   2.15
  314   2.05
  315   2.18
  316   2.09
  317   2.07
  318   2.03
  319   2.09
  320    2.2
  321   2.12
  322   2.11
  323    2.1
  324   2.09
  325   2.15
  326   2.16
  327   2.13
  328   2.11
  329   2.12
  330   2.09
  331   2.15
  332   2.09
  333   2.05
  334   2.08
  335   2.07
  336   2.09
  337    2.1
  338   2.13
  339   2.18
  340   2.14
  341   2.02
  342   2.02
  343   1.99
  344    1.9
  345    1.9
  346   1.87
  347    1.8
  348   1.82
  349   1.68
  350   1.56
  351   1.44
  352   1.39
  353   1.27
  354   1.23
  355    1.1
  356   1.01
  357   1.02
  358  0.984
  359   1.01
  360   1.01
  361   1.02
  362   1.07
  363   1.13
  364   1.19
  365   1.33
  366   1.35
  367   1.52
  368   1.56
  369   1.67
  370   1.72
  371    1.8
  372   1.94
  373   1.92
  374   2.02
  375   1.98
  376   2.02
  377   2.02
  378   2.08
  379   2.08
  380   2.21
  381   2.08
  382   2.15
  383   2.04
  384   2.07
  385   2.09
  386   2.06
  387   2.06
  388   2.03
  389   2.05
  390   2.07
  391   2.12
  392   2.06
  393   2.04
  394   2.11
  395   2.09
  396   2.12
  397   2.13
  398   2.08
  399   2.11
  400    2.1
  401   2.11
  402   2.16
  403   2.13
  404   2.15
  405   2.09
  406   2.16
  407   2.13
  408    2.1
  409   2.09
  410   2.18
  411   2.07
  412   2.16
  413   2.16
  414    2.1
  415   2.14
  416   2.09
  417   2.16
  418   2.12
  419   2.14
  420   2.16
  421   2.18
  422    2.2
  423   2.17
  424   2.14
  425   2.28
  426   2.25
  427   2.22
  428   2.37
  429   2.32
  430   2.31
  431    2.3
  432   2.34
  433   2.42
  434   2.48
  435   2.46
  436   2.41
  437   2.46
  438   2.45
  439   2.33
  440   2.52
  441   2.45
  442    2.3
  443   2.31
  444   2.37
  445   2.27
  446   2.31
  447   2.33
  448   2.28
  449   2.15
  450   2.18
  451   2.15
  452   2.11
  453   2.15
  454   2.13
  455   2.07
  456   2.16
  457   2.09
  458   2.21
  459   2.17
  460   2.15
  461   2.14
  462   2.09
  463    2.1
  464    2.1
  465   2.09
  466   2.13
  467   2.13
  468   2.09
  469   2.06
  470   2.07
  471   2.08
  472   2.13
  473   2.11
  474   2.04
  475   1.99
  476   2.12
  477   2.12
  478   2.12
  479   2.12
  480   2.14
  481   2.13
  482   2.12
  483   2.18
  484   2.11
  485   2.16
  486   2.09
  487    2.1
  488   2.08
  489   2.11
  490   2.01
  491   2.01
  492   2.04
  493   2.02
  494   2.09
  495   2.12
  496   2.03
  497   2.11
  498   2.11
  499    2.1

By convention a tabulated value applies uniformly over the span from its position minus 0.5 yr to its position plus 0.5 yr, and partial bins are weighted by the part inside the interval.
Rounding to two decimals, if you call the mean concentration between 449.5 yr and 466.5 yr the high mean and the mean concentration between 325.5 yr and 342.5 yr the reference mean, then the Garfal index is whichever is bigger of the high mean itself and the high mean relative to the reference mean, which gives 2.13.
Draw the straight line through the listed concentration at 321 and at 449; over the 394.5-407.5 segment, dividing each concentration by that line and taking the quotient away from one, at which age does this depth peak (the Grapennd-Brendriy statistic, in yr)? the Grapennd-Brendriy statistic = 398 yr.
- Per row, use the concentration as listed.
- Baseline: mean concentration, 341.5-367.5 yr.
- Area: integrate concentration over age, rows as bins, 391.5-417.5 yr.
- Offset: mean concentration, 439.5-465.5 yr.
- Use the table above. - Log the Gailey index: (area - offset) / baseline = 38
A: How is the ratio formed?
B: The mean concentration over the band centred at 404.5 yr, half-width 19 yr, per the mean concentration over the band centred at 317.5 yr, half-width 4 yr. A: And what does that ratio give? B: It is 1.01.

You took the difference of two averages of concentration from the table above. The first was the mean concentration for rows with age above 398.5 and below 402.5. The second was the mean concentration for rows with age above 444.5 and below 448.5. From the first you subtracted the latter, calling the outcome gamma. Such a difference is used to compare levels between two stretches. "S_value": -0.18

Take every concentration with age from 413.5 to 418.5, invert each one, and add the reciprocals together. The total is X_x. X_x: 2.36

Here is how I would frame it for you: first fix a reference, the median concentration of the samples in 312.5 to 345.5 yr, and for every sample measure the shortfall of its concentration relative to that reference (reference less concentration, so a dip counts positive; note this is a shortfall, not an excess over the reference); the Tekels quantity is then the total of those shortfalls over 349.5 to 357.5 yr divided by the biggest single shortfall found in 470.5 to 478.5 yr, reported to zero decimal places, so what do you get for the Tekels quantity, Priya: 67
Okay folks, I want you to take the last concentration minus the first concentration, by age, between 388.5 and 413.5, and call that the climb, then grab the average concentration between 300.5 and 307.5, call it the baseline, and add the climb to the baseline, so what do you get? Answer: 2.2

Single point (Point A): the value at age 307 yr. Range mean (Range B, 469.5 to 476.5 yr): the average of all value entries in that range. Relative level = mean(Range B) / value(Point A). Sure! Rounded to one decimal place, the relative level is 1.0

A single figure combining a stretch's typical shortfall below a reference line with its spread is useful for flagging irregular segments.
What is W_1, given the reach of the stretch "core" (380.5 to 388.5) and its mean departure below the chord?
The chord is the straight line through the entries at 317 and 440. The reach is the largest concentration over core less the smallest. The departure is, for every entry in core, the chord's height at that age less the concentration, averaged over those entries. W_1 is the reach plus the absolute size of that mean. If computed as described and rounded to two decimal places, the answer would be 0.36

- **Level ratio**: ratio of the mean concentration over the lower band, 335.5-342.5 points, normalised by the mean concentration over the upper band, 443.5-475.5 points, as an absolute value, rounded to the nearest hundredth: 0.98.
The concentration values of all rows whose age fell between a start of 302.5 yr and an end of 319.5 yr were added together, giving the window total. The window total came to 35.9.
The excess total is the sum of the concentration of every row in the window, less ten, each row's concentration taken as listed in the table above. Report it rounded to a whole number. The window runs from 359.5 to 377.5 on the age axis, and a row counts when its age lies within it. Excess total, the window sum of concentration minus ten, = 18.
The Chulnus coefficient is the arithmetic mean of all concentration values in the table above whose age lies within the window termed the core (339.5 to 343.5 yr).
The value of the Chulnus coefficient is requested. 2.04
